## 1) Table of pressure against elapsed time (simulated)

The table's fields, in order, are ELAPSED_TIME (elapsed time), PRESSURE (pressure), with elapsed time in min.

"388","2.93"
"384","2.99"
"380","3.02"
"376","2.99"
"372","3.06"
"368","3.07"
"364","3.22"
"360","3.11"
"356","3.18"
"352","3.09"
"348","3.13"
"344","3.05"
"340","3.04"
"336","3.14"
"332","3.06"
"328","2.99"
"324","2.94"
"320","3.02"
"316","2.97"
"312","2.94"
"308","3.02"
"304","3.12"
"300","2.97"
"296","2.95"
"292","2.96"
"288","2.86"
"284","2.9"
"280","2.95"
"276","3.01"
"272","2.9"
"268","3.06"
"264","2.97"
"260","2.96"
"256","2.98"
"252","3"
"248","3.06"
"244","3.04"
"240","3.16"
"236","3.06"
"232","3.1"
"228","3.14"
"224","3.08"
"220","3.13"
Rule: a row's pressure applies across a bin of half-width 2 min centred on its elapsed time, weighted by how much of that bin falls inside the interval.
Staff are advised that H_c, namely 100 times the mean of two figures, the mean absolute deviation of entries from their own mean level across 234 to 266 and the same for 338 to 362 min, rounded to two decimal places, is 4.56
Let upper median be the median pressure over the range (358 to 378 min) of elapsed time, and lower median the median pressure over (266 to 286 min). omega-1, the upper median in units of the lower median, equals 1.041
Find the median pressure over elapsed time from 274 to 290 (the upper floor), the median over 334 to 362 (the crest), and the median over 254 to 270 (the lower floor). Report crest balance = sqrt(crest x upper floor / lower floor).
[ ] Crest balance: 1.749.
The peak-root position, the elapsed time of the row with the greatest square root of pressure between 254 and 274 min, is 268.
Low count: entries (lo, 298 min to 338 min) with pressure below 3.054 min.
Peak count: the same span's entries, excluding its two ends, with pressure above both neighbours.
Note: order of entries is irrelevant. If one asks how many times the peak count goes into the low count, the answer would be 3.5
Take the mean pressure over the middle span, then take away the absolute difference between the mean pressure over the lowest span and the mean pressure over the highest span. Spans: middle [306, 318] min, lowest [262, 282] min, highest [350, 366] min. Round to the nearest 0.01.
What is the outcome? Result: 2.80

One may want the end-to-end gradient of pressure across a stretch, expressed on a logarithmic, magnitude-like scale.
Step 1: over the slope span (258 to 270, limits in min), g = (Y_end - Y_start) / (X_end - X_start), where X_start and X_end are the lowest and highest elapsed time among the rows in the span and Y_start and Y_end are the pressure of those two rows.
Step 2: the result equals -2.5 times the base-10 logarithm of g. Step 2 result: 4.8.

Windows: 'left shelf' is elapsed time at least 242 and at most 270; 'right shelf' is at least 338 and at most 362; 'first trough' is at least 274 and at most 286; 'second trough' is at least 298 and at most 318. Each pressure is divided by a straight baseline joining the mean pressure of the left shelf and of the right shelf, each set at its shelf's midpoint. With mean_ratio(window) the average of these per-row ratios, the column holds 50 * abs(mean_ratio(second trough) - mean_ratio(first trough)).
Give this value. 0.40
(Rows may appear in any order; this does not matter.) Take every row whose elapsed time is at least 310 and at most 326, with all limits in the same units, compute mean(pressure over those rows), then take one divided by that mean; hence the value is 0.337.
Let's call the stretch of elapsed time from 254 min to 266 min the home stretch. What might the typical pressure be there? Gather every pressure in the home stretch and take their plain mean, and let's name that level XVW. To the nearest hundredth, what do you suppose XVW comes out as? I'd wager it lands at 2.97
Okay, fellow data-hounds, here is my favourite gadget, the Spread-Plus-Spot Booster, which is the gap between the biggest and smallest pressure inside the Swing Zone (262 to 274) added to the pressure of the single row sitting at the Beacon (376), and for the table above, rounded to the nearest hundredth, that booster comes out 3.15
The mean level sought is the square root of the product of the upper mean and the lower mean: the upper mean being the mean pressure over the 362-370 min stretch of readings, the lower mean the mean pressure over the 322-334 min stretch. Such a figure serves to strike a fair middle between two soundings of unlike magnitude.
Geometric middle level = 3.07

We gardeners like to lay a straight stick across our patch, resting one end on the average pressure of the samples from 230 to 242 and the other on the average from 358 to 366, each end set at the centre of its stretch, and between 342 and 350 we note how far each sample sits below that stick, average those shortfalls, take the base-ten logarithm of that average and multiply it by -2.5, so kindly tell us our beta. 2.9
